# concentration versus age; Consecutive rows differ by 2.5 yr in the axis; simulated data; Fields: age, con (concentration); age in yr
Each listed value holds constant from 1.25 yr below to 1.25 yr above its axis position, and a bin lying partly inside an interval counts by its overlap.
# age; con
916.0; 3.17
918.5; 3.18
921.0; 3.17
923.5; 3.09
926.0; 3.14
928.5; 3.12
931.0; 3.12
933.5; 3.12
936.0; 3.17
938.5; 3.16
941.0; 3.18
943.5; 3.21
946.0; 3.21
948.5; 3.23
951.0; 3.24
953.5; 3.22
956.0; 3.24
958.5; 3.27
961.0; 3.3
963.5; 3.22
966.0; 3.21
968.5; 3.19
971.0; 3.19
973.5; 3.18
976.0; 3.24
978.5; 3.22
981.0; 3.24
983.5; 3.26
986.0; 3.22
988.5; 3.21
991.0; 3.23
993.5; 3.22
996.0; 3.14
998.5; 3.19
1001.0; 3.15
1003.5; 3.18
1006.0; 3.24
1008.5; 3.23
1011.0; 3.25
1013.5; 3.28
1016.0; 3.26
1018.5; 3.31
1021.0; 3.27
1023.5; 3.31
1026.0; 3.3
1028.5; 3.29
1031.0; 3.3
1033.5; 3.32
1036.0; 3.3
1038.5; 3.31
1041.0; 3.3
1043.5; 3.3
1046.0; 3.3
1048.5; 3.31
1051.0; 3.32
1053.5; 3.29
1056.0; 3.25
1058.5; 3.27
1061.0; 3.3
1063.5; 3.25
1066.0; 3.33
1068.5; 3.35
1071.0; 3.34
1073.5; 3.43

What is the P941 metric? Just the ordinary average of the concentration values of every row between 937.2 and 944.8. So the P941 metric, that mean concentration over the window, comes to 3.18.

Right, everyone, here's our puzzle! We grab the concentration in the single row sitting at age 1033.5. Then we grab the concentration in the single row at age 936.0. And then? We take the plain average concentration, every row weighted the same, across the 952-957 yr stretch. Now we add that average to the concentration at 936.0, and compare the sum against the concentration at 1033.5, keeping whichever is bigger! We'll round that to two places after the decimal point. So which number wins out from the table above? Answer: 6.40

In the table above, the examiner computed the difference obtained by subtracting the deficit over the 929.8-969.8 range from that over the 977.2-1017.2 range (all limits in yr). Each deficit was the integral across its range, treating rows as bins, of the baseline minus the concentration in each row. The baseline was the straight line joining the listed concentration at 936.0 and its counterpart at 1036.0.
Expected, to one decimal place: 1.9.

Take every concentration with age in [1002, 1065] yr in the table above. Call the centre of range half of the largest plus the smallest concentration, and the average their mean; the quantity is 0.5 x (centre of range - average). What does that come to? -0.016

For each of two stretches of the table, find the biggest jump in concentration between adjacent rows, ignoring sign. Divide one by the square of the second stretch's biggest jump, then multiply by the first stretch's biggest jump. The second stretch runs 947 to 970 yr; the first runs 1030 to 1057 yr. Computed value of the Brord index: 6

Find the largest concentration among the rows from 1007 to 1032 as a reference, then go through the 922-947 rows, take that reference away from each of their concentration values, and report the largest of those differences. -0.10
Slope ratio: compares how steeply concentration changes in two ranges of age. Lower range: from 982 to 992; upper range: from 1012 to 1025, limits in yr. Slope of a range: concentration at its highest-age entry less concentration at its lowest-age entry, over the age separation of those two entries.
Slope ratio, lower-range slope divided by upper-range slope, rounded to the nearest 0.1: -1.3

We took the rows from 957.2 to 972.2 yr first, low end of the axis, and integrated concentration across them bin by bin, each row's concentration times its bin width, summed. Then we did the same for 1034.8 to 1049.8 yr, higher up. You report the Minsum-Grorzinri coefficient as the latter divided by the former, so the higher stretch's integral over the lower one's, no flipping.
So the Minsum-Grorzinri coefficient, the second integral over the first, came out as 1.02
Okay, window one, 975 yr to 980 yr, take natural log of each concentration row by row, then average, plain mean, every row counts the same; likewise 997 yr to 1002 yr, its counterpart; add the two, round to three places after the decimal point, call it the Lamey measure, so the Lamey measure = 2.326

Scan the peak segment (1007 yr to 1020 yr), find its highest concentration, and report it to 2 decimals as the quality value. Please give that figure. 3.31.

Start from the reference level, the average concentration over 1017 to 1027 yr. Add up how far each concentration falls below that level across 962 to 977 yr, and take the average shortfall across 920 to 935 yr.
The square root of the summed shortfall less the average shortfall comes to 0.62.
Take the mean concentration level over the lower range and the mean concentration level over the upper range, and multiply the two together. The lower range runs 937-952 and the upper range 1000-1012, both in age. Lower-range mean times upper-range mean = 10.3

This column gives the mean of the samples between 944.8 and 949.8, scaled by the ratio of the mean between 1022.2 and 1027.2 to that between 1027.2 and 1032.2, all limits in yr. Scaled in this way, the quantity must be 3.23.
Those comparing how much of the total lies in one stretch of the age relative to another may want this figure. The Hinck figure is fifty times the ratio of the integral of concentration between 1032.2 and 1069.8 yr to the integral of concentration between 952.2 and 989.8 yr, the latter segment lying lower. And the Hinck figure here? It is 51.1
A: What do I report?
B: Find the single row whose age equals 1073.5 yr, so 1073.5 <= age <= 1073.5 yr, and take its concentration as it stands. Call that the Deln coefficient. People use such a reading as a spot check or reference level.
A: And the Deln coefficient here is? 3.43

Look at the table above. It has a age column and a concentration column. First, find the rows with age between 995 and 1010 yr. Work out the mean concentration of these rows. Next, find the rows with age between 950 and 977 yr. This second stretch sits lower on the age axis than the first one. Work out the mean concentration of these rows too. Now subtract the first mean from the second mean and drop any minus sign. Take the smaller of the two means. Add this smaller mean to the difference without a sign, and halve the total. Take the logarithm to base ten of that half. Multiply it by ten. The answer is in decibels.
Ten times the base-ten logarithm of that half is 2.08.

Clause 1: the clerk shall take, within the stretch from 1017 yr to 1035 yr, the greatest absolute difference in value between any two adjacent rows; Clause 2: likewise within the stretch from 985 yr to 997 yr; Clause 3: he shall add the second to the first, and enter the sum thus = 0.120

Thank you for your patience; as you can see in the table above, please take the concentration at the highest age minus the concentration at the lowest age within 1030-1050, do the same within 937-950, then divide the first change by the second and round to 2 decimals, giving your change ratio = 0.14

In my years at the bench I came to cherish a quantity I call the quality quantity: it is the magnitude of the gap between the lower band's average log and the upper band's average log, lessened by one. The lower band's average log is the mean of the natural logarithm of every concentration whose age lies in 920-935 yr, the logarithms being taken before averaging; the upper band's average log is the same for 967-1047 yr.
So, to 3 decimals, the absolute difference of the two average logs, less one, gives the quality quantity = -0.962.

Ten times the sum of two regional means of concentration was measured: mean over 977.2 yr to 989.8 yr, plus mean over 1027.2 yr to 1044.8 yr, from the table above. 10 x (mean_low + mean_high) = 65.33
